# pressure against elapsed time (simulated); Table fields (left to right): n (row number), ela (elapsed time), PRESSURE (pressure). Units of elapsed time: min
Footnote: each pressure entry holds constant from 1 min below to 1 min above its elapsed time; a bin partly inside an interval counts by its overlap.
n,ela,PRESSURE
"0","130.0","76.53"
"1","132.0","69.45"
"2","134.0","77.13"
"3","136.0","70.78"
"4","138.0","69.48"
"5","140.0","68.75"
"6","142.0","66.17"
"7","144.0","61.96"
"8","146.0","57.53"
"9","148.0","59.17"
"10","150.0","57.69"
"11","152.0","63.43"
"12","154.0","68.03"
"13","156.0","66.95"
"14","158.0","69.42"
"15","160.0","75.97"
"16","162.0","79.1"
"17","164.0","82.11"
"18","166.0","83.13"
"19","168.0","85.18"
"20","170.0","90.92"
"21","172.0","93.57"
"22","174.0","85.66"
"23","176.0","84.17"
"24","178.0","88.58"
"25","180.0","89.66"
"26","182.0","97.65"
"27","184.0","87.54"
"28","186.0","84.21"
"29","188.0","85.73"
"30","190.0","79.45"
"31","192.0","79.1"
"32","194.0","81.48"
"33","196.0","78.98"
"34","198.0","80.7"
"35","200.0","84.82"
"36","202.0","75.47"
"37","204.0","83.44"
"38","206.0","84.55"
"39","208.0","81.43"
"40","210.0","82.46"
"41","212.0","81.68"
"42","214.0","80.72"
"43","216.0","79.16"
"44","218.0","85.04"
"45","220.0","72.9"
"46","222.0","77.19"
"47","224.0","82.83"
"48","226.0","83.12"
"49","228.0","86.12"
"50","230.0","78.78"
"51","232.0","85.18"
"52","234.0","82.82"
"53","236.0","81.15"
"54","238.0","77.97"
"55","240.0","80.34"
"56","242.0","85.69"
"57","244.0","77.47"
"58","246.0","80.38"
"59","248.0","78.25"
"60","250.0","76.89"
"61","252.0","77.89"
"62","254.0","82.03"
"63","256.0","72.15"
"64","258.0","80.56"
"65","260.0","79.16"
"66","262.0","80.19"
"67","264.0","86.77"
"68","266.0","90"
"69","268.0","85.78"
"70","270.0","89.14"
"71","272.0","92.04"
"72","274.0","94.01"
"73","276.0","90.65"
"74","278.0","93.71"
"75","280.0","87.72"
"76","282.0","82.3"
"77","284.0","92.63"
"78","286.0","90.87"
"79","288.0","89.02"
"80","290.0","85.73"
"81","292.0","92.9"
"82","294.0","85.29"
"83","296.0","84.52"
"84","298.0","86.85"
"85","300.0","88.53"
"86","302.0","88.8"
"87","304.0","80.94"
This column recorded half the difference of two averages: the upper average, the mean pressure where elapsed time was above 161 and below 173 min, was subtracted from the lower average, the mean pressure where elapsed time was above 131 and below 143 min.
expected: -8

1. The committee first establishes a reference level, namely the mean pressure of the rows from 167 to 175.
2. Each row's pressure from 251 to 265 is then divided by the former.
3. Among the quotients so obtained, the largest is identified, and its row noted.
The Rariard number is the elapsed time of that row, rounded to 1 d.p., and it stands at 264.0 min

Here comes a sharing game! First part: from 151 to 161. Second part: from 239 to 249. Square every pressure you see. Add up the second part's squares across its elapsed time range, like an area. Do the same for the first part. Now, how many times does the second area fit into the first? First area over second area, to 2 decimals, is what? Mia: 0.73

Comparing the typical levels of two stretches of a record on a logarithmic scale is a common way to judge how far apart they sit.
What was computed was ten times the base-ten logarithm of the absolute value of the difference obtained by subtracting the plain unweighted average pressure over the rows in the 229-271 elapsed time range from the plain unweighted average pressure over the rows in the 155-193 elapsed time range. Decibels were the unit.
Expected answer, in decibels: 3.5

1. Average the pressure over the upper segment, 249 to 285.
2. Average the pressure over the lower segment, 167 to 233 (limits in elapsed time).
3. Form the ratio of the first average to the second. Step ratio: 1.02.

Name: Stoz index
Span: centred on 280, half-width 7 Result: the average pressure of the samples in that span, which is 90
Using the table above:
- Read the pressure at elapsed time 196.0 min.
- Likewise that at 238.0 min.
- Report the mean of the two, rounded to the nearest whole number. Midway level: 78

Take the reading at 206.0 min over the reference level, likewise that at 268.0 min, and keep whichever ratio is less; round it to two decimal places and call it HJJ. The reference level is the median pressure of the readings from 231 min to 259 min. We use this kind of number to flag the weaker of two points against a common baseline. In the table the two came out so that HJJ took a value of 1.05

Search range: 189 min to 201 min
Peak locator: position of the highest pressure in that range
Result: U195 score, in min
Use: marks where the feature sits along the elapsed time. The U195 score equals 200.0 min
